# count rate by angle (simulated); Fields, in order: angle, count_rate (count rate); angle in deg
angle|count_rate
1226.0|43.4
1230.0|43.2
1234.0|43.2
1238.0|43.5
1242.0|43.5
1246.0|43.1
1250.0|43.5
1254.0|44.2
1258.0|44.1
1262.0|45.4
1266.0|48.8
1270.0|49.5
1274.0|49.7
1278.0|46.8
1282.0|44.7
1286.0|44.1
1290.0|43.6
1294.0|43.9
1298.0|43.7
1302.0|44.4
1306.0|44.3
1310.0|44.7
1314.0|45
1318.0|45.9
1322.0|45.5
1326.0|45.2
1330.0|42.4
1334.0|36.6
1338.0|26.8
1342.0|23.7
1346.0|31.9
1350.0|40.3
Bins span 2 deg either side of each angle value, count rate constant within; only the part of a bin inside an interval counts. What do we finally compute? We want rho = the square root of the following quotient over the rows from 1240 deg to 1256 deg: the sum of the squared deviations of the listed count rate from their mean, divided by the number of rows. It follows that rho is 0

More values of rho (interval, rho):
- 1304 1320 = 1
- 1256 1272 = 2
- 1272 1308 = 2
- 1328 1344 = 7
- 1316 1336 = 3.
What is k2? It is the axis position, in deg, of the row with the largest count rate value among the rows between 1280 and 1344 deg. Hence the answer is 1318.0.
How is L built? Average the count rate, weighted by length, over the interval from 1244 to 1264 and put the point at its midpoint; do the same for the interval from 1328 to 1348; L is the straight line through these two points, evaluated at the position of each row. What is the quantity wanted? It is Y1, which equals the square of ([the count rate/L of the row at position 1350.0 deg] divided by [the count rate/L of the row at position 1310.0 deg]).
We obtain 1.14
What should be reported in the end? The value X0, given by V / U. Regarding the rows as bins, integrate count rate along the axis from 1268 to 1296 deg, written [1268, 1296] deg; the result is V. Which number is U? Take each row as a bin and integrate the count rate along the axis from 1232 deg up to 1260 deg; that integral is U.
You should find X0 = 1.1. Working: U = 1220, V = 1289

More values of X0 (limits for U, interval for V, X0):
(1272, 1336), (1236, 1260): 0.4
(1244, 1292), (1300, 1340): 0.8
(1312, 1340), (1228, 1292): 2.5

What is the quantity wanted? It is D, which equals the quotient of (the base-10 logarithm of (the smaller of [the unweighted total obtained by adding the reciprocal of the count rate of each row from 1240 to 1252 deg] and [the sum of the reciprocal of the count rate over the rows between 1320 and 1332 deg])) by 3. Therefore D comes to -0.390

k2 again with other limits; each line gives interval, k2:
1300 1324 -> 1318.0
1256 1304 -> 1274.0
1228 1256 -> 1254.0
